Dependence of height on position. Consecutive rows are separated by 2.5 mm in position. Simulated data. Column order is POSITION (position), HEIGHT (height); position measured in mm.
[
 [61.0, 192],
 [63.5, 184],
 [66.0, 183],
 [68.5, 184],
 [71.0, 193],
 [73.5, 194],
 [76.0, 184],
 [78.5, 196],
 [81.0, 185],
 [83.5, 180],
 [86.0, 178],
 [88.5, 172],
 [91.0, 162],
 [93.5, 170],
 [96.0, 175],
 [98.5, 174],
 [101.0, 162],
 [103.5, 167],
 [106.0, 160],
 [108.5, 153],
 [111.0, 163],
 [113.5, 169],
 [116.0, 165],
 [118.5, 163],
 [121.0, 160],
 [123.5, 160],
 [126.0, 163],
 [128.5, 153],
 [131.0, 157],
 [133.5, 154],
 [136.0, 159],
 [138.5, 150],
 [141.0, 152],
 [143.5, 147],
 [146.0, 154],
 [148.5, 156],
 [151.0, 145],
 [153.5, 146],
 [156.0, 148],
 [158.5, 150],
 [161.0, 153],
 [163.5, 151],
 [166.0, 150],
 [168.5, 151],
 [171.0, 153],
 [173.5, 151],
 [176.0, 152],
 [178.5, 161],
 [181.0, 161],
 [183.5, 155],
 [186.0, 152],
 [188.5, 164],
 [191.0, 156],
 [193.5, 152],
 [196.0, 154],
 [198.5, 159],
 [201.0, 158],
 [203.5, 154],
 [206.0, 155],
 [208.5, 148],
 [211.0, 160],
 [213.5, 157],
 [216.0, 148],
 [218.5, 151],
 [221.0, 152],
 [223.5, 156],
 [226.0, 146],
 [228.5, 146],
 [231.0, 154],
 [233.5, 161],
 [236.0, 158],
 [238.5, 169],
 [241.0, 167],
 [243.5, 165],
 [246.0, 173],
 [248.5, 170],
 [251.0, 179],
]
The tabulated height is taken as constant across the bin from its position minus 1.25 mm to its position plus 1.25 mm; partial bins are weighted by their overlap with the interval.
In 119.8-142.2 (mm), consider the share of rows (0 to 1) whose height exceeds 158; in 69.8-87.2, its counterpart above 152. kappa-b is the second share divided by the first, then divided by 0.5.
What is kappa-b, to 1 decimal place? 4.5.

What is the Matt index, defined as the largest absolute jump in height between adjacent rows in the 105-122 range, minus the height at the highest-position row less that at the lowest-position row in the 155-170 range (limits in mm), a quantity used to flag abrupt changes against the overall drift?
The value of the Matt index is 7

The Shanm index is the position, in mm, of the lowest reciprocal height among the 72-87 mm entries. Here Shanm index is 78.5 mm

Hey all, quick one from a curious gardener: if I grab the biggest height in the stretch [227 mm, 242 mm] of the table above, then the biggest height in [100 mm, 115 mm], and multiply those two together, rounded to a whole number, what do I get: 28561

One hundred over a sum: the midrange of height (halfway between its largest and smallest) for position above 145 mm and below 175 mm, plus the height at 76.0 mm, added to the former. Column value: 0.299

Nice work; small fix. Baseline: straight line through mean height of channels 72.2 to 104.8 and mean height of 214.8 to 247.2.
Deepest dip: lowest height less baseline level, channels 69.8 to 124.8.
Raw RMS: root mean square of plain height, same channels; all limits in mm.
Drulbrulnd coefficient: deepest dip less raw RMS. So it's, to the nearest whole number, -194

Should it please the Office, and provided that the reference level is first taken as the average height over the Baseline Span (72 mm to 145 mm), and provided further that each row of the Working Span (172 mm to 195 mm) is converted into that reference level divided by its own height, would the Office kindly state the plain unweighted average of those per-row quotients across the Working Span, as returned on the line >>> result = 1.07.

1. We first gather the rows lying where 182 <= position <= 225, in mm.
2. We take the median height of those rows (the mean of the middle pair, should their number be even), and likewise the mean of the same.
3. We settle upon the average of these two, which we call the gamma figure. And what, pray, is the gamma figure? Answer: 155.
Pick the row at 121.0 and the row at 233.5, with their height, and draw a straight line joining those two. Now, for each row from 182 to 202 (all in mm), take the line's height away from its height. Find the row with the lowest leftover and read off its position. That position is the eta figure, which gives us 193.5 mm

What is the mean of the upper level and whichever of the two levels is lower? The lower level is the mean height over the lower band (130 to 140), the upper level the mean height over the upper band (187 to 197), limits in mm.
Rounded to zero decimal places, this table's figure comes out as 156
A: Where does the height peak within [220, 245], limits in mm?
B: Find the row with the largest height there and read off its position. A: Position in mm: 238.5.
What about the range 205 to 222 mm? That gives 211.0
